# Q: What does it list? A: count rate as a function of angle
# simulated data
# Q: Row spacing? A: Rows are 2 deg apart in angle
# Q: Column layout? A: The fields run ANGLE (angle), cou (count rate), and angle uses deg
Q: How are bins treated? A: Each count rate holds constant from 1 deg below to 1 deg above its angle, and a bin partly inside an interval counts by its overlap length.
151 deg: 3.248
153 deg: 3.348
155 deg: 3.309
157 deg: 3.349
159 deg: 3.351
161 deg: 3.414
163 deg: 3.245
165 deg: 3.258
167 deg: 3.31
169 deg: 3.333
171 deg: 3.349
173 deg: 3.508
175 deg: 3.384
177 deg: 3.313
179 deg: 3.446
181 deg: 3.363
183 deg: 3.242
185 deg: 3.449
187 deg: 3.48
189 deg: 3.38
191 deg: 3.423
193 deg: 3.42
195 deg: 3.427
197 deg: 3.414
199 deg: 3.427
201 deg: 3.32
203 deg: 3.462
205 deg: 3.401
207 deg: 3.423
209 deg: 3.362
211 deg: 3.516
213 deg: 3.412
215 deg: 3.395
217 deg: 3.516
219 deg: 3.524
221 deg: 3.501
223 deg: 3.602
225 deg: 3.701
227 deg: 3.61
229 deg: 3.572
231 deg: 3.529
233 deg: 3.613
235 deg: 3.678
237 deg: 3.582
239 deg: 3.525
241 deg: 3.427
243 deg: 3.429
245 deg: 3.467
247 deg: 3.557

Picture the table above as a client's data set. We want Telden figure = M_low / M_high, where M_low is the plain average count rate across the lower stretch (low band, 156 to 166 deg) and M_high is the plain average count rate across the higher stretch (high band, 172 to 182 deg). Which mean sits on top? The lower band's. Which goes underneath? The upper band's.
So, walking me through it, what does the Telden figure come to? 0.98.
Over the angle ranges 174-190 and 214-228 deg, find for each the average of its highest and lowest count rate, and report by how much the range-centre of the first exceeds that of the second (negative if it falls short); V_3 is -0.187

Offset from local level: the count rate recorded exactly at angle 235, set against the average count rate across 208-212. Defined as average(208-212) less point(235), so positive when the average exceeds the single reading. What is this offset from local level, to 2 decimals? -0.24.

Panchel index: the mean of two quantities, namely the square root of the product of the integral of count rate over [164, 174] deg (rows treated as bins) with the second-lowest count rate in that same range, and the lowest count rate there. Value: 6.90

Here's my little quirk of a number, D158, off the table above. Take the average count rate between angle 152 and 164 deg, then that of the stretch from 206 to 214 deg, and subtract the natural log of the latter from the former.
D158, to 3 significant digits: 2.10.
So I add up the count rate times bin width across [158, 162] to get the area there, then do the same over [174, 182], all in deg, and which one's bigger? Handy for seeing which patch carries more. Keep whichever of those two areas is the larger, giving 27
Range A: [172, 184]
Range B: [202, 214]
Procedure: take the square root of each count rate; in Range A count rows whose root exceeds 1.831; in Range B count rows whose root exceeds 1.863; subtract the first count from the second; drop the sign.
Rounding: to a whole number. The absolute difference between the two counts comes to 3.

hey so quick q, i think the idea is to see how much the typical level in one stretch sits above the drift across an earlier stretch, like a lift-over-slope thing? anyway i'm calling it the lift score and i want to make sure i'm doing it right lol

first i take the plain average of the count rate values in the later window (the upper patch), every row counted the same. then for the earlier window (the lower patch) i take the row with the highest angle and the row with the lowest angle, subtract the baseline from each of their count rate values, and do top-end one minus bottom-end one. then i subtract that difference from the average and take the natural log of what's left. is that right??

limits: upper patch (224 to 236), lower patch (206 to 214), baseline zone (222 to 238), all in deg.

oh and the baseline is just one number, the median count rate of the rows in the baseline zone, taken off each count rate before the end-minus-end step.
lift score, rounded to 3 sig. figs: 1.29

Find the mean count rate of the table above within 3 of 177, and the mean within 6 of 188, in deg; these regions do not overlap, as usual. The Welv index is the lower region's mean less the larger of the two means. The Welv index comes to -0.018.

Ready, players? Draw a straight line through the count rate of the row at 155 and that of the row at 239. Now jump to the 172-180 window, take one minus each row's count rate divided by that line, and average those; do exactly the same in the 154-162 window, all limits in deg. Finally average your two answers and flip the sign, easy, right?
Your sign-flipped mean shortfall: 0.013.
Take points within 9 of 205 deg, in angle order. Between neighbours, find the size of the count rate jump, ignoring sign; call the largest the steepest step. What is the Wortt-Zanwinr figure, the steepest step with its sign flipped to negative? -0.15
